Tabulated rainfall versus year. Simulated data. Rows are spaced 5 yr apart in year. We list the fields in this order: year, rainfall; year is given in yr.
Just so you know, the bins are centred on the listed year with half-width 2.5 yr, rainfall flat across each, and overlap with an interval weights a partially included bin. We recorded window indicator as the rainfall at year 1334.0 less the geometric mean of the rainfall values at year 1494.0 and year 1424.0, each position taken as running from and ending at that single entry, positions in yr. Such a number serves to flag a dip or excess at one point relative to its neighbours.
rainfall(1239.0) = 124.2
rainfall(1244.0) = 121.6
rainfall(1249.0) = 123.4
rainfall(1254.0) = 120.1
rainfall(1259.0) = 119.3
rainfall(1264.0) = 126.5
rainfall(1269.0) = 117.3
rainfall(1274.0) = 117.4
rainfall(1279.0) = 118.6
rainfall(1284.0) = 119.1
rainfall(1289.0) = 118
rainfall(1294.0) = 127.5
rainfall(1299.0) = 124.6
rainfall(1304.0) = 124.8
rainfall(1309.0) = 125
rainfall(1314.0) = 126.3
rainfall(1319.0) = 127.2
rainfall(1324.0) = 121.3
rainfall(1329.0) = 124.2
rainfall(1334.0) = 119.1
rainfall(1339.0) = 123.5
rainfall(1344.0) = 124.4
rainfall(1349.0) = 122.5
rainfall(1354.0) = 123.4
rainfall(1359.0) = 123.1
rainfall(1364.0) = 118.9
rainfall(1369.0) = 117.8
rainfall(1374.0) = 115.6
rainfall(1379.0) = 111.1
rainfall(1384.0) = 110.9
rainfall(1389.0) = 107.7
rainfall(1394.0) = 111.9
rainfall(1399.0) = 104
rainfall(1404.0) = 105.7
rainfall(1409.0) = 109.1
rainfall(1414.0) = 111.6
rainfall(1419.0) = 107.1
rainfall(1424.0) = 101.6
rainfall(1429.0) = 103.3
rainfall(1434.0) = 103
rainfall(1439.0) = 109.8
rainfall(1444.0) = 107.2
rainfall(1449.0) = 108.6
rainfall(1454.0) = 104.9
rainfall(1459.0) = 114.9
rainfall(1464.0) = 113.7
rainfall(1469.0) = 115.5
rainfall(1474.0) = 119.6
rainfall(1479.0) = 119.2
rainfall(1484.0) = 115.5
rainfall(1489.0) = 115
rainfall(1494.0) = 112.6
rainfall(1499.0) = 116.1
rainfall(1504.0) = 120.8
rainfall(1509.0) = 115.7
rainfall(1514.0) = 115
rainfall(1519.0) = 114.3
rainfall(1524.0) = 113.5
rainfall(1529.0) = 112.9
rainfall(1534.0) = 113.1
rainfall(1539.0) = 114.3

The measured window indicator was 12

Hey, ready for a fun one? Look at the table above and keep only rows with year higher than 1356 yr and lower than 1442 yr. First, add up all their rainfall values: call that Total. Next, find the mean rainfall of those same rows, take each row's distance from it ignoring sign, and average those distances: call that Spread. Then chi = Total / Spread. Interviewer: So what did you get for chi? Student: 399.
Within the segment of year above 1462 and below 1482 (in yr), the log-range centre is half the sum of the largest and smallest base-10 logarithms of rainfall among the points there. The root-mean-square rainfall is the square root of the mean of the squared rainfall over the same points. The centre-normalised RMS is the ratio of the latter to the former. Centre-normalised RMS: 56.6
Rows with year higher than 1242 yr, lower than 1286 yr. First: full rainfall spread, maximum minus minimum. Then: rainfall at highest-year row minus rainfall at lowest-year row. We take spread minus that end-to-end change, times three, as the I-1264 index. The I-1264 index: 35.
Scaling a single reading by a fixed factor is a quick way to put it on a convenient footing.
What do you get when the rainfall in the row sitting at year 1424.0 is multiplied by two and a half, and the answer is 254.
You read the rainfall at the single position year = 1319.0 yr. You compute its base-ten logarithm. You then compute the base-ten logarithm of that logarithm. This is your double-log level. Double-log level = 0.323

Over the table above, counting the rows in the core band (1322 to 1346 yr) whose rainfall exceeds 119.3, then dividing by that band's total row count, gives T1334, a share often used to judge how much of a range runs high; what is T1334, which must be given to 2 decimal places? 0.80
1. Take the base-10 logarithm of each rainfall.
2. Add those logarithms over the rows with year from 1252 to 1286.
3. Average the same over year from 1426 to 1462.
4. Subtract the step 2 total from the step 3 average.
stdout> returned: -12.5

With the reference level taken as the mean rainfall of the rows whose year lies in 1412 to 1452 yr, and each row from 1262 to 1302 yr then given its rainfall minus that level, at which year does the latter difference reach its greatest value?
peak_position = 1294.0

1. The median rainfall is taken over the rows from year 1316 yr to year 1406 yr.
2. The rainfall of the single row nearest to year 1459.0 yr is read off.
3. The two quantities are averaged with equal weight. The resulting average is 117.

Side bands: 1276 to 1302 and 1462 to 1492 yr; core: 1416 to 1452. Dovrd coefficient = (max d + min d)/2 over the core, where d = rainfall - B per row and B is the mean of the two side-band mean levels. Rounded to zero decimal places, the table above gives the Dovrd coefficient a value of -13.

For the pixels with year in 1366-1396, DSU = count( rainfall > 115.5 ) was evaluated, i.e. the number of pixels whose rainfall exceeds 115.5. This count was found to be 2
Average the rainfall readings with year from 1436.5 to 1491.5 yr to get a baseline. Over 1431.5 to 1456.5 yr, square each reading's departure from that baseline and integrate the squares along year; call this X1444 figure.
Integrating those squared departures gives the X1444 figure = 1170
